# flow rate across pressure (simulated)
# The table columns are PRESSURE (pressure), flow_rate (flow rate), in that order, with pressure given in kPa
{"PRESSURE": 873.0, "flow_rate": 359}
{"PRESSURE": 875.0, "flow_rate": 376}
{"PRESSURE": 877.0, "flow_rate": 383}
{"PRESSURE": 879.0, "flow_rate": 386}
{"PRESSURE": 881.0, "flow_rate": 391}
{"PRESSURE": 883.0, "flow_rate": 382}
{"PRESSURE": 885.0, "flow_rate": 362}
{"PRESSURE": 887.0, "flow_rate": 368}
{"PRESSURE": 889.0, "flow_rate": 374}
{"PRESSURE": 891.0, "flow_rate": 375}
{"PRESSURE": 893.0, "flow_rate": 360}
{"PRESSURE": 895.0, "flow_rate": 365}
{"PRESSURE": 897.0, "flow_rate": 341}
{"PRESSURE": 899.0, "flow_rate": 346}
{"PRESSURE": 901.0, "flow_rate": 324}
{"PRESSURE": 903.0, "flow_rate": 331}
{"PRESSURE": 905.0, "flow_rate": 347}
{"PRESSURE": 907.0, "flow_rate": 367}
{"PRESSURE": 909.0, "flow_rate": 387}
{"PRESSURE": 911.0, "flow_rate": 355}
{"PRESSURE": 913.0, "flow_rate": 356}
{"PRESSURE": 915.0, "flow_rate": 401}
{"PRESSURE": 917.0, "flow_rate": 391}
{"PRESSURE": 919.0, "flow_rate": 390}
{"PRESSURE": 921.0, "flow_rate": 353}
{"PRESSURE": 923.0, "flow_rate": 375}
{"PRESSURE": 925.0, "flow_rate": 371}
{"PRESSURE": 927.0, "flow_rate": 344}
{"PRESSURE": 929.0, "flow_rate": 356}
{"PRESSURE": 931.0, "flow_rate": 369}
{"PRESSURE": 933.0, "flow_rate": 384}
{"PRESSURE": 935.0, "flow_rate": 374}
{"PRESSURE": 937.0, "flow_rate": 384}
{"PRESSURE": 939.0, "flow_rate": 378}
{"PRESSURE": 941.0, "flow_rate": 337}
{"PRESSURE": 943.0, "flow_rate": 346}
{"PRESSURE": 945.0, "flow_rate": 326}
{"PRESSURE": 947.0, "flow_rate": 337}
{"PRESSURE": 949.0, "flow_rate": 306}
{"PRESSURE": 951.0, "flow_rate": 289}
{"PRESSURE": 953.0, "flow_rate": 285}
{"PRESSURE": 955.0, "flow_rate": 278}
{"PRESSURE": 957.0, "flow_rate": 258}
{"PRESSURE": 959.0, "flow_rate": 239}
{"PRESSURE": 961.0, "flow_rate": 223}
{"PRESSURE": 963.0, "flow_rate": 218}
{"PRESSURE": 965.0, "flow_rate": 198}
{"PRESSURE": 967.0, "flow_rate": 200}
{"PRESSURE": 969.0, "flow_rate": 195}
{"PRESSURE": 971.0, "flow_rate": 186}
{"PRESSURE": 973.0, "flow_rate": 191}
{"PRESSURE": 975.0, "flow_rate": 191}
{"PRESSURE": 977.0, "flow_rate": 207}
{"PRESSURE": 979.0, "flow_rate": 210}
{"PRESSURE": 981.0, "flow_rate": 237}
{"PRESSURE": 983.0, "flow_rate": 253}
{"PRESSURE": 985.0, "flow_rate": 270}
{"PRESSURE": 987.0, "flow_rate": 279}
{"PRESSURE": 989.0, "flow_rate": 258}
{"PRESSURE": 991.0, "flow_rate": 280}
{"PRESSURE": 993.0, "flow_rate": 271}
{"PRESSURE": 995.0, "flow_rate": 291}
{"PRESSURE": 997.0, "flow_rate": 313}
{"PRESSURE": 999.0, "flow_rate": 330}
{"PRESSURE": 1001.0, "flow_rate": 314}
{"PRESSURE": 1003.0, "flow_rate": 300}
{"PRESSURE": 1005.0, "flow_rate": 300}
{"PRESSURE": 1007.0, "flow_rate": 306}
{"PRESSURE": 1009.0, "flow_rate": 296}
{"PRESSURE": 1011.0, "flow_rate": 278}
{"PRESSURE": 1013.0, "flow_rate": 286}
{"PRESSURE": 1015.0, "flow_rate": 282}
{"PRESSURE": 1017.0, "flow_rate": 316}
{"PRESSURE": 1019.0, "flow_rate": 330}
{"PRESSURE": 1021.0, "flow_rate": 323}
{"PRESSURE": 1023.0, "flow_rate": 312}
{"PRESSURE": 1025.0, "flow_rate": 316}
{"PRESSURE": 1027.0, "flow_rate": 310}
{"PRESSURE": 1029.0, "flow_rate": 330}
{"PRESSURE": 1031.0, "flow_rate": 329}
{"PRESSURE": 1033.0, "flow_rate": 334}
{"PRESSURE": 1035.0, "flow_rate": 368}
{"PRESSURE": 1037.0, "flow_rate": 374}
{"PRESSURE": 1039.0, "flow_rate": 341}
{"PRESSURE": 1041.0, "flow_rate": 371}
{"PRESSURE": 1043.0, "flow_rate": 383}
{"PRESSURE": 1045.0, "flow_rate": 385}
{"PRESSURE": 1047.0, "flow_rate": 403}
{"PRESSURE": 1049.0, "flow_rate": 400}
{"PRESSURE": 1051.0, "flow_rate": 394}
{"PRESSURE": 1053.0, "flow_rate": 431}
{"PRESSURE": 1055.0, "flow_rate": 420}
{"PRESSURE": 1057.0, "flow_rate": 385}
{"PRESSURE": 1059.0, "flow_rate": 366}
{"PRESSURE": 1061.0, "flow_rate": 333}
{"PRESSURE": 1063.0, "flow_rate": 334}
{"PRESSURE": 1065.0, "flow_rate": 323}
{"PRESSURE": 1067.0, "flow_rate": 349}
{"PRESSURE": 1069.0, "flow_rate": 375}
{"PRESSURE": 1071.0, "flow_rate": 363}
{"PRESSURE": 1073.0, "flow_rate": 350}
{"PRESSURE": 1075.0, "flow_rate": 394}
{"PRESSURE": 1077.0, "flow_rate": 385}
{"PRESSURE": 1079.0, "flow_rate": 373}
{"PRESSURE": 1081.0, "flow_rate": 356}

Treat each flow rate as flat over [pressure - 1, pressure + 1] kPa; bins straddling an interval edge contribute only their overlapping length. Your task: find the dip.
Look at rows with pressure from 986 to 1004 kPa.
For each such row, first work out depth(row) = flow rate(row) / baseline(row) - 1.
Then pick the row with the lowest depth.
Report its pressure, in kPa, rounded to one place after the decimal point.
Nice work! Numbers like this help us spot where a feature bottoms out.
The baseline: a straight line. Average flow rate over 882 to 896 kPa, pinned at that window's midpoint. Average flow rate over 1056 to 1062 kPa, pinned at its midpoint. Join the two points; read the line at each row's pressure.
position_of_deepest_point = 989.0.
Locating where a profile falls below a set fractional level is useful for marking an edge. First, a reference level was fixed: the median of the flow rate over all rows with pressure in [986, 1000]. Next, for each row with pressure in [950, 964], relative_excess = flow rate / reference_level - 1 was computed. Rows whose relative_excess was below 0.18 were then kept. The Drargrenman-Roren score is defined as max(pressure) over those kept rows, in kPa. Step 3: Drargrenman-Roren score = 963.0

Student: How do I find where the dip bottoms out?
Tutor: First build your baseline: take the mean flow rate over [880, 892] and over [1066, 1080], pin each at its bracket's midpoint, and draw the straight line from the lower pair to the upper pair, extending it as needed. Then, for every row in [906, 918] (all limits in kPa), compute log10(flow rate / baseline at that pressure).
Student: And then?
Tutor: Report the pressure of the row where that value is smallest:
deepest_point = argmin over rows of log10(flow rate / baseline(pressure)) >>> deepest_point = 911.0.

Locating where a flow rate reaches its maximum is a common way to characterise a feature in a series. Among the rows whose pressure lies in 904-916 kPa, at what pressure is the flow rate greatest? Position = 915.0 kPa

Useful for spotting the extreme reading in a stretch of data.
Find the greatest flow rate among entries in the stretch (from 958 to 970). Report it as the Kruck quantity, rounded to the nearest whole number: 239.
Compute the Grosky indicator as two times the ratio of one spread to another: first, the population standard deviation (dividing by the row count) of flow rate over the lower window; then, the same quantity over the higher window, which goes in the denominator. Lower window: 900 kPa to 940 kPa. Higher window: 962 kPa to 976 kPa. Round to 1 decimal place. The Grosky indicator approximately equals 4.2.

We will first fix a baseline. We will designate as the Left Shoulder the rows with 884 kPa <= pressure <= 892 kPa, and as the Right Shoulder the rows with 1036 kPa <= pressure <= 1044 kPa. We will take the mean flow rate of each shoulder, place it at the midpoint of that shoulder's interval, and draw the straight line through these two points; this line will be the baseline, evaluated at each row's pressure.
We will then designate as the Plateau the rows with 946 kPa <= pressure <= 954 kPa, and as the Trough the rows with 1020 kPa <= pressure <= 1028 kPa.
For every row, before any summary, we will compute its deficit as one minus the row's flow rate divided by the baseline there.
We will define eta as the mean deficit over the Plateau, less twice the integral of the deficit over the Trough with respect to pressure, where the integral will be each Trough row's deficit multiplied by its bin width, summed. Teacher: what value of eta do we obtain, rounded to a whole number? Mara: -2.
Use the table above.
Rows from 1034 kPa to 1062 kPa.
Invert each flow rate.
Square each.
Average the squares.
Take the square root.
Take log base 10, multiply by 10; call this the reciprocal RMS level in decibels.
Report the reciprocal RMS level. -25.8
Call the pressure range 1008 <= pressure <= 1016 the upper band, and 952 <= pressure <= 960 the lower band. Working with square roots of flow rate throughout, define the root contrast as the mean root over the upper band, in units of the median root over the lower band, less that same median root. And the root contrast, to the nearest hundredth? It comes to -15.34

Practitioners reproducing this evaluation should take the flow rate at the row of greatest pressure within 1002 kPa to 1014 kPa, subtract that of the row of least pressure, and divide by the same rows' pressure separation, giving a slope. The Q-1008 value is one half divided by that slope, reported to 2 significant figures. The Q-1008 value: -0.36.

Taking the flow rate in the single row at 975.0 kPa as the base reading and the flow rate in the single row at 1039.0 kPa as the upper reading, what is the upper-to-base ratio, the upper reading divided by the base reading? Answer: 1.8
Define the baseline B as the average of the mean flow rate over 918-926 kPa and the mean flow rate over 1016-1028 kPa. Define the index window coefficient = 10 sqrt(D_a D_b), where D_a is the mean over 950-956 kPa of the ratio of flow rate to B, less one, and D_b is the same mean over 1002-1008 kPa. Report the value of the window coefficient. 1.49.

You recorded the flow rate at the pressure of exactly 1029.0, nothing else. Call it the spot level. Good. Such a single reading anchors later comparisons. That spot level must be 330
